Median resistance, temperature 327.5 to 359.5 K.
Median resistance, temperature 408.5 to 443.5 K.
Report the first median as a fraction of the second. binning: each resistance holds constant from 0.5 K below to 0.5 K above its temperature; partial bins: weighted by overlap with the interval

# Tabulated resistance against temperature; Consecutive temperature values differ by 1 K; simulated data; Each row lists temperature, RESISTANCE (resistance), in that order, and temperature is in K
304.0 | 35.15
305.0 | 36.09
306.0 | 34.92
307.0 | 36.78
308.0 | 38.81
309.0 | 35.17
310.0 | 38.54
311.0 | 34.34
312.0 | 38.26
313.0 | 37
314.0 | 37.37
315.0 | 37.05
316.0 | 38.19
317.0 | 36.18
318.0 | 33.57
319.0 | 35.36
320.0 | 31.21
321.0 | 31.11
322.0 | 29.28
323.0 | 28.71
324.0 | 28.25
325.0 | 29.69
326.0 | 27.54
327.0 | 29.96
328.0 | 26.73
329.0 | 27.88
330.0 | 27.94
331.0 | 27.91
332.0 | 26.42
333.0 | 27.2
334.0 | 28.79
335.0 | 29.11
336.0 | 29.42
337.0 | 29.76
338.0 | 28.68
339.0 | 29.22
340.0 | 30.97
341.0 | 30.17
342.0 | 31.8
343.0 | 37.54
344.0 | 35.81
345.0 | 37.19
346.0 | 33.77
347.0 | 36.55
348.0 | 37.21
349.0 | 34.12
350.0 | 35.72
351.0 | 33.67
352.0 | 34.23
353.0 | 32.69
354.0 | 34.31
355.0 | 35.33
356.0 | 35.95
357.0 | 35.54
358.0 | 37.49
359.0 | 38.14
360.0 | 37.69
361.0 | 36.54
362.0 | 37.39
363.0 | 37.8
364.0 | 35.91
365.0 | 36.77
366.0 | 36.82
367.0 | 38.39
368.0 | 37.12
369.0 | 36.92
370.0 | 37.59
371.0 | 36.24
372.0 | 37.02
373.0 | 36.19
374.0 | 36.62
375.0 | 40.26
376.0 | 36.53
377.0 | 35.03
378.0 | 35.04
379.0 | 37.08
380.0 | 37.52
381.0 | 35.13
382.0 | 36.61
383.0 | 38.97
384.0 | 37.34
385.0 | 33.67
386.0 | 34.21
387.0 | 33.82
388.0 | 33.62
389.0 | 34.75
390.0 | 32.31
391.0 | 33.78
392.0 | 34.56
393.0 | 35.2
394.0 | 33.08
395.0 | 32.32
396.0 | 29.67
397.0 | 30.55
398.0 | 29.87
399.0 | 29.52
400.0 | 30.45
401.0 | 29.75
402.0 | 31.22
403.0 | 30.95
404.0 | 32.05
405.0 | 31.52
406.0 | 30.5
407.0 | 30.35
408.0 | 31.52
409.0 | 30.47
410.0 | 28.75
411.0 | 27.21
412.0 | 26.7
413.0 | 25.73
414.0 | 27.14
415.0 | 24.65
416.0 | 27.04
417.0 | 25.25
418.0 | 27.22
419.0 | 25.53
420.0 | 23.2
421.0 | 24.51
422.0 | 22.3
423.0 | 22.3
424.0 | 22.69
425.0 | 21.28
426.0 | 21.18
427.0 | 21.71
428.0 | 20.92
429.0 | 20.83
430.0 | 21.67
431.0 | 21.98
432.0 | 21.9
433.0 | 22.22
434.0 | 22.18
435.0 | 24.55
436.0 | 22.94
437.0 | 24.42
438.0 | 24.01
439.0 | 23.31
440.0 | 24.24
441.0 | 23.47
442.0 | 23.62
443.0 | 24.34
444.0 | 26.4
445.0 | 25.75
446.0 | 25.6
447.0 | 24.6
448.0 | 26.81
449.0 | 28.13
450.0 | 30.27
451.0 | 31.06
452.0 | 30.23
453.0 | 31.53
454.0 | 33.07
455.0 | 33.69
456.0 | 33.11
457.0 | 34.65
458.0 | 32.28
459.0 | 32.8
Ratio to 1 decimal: 1.4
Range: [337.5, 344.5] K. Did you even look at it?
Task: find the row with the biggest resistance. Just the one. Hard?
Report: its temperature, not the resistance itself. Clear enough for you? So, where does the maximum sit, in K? 343.0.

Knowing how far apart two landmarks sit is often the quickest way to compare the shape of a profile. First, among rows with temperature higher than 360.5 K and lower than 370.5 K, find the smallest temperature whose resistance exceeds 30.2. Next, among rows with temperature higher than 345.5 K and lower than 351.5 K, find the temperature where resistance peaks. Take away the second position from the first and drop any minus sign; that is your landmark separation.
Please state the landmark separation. 13 K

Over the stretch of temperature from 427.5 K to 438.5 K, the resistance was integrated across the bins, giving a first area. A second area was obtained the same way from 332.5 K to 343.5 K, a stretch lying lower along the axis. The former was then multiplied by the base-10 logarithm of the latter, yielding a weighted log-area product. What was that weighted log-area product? 624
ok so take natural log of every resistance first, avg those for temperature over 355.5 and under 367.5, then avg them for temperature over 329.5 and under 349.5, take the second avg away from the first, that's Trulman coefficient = 0.17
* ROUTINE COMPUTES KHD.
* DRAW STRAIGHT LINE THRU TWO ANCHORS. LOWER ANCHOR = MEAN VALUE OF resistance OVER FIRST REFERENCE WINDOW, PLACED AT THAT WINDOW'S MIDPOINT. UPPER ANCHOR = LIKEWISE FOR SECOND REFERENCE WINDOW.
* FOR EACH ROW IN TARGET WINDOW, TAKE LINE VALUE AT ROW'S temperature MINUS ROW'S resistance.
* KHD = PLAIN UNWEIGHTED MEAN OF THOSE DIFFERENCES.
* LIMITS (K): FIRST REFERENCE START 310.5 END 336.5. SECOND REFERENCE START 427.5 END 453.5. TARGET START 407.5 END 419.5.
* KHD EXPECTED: -1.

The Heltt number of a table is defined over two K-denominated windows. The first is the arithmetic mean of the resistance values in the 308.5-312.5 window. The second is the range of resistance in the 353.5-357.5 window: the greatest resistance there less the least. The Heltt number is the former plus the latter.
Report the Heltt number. 38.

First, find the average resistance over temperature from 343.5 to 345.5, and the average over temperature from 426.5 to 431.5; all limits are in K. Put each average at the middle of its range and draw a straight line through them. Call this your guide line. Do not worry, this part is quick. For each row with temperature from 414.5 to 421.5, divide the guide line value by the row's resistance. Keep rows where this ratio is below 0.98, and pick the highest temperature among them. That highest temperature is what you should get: 421.0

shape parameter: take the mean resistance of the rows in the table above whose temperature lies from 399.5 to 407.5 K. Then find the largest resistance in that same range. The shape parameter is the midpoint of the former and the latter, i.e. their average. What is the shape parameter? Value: 31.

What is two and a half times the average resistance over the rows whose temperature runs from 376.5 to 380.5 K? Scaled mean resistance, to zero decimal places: 90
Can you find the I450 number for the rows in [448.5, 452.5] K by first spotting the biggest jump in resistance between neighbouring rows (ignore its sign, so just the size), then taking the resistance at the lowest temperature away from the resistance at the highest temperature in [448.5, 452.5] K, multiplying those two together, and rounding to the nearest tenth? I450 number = 4.5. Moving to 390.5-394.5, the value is -1.5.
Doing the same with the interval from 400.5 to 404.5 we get 3.4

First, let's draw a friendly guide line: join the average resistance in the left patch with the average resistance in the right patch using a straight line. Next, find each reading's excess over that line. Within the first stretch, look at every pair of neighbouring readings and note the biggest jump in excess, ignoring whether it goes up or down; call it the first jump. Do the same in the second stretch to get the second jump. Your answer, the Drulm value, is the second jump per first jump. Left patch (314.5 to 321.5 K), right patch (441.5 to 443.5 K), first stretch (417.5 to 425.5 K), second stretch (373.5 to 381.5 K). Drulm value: 1.66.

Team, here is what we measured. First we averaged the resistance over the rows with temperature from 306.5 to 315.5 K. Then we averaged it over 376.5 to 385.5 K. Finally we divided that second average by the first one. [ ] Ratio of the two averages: 0.98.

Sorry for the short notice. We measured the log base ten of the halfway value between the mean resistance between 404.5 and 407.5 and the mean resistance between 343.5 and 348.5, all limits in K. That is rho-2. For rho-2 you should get 1.524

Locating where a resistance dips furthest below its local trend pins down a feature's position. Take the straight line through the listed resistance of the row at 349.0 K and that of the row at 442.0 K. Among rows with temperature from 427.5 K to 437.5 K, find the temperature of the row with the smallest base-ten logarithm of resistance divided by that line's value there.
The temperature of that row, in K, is 428.0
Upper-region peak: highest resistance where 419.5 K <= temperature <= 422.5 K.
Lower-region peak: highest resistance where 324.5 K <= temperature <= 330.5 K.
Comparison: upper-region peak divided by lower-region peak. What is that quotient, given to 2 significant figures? 0.82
